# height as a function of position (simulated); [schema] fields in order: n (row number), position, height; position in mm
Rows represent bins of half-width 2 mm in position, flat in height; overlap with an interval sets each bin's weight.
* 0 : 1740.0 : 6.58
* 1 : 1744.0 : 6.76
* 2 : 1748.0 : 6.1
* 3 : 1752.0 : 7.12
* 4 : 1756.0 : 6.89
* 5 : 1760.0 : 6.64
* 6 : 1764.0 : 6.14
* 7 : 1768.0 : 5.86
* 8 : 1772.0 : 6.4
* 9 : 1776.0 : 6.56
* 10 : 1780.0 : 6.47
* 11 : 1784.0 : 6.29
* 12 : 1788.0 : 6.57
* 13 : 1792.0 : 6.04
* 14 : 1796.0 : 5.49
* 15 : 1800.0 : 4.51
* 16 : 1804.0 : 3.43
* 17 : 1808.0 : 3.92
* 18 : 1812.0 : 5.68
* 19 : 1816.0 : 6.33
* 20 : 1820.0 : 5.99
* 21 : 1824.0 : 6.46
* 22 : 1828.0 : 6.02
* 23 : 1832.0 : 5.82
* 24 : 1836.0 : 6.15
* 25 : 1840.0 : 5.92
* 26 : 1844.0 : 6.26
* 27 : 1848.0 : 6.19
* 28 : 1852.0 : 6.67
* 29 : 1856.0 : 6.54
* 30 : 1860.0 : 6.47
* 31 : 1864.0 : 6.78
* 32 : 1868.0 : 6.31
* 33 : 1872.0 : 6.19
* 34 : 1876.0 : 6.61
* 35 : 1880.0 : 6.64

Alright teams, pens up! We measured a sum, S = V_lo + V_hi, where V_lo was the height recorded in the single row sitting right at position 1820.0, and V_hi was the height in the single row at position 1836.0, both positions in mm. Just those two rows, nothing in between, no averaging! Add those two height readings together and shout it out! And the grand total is 12.1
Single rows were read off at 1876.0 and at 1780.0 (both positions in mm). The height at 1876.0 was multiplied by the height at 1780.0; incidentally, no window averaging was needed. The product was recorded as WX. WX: 43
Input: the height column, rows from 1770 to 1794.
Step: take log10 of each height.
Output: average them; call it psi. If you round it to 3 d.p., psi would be 0.805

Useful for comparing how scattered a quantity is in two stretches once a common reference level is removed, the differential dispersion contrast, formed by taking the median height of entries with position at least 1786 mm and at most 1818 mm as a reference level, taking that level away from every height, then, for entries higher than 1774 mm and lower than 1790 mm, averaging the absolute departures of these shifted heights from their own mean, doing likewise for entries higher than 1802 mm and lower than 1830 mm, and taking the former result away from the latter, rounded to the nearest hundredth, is 0.90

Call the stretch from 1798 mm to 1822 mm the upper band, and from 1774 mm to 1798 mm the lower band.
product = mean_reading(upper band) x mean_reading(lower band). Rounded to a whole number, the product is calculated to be 31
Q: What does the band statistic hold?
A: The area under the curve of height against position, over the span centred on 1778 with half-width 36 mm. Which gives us 427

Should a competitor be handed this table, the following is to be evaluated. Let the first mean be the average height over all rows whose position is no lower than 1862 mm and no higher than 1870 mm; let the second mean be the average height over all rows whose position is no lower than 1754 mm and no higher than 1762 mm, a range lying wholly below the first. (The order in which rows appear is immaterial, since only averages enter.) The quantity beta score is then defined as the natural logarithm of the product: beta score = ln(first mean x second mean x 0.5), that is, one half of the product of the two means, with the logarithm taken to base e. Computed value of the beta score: 3.10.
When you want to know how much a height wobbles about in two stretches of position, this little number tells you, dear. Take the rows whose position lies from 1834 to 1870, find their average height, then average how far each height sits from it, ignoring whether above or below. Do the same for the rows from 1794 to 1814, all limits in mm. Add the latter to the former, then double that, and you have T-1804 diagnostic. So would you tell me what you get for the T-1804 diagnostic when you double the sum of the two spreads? 2.0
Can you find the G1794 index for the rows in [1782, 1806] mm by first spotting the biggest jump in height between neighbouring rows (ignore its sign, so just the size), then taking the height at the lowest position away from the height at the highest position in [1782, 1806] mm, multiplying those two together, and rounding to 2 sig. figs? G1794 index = -3.1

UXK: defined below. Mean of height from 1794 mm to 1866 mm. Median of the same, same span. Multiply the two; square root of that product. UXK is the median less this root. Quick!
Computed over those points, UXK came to 0.14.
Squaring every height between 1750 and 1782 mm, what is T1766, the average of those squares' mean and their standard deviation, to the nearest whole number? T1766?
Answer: 24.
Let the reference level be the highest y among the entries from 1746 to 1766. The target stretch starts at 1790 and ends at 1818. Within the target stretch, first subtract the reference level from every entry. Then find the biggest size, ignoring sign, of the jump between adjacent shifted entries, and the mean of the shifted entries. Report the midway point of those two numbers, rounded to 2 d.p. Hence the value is -0.15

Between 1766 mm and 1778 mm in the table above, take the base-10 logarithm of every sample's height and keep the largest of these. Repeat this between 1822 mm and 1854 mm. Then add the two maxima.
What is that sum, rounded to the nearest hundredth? 1.64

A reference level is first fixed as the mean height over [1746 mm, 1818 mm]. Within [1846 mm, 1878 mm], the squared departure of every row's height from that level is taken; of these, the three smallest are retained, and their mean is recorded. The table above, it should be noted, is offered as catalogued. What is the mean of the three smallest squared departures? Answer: 0.10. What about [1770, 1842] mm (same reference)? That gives 0.00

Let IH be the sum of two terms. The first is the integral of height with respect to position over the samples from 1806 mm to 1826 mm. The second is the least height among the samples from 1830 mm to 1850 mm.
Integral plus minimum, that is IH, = 119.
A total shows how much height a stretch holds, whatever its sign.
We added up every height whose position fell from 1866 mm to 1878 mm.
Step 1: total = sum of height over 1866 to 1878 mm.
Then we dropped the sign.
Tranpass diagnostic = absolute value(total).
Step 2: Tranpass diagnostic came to 19.1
